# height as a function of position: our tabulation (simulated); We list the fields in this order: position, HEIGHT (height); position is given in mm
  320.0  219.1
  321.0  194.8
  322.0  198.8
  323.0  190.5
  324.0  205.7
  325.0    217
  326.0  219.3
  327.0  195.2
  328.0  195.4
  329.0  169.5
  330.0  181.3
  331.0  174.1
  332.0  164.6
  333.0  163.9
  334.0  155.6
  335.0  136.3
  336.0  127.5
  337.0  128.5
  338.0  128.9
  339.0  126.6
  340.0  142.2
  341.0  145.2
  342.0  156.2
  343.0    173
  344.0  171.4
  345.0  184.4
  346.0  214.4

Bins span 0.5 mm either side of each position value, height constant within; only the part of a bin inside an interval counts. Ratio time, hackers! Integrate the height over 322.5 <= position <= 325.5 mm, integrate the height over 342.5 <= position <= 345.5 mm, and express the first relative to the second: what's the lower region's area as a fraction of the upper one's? 1.16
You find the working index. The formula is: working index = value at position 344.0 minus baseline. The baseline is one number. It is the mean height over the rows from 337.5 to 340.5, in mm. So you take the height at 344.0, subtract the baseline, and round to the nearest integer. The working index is 39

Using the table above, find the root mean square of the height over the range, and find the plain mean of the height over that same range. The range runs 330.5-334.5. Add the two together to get 329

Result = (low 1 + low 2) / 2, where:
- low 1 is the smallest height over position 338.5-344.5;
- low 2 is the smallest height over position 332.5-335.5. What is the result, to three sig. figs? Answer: 131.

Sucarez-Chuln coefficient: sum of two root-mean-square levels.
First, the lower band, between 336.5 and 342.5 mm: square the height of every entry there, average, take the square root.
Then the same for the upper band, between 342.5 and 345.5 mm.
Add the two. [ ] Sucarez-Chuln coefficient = 315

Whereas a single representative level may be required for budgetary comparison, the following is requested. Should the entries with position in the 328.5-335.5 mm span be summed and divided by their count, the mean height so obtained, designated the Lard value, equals 164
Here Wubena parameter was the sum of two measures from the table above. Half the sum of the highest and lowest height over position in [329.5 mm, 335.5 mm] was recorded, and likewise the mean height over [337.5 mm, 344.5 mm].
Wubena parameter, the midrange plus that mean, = 308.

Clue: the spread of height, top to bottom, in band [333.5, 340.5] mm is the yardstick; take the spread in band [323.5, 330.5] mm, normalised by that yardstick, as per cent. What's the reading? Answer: 172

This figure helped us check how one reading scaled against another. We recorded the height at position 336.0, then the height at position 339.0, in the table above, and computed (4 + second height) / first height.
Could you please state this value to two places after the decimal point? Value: 1.02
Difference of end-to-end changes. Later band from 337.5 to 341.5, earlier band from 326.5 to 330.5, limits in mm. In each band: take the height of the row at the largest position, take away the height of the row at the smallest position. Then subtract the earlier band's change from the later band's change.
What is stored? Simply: 30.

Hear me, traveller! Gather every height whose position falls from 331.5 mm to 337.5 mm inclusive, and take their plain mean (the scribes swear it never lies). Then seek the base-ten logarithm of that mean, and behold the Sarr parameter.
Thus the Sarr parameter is 2.16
